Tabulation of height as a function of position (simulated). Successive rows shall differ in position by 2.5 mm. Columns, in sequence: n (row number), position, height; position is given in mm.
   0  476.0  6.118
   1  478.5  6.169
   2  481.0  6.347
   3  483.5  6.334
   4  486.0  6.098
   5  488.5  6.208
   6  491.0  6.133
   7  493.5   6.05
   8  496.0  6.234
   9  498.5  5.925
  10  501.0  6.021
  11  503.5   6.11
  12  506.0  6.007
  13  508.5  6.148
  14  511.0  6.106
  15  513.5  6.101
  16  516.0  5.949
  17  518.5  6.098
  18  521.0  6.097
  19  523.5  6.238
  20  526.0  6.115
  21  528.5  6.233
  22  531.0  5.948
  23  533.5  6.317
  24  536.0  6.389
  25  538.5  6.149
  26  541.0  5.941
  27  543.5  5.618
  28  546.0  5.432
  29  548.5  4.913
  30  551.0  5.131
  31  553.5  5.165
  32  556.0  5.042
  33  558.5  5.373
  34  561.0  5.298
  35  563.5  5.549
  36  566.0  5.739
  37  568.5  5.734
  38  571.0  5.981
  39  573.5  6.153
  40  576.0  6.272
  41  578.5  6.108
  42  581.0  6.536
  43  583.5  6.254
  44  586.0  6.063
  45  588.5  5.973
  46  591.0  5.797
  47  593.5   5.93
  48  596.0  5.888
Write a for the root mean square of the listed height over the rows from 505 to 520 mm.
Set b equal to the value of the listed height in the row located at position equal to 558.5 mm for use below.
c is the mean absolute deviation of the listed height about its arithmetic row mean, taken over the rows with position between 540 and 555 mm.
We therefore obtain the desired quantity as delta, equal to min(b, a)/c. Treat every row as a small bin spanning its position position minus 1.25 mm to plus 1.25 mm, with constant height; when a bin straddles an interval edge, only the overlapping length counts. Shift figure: 18.1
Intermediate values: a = 6.1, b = 5.373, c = 0.297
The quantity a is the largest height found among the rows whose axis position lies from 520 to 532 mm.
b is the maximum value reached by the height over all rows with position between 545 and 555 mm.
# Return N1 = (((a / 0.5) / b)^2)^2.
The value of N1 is 28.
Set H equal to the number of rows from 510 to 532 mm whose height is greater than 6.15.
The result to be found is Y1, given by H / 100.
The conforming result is 0.020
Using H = 2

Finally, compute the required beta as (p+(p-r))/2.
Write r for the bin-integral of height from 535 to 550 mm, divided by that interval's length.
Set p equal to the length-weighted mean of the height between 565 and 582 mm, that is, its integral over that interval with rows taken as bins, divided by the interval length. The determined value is 3.21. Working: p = 6.07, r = 5.72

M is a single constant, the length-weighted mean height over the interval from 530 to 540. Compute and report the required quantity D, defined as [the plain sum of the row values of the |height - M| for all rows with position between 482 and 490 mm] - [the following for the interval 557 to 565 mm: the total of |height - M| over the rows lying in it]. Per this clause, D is -2.1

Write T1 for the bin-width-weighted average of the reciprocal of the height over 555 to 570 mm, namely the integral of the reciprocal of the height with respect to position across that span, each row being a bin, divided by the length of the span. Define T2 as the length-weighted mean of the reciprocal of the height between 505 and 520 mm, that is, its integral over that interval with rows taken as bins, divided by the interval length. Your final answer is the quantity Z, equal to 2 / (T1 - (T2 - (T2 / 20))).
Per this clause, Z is 75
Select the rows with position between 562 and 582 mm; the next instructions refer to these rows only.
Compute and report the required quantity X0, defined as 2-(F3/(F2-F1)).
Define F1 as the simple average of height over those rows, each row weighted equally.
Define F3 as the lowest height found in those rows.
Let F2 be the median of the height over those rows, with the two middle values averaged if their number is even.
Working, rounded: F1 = 6.01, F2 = 6.04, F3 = 5.549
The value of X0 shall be -154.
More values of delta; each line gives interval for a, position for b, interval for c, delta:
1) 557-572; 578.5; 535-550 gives 13.4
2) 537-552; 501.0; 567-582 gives 29.2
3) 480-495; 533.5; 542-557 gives 30.2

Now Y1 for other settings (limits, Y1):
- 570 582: 0.030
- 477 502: 0.050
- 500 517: 0.000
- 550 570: 0.000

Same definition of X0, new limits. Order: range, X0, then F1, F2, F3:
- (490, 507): 321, 6.07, 6.05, 5.925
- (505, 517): -151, 6.06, 6.10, 5.949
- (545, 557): 879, 5.14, 5.13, 4.913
